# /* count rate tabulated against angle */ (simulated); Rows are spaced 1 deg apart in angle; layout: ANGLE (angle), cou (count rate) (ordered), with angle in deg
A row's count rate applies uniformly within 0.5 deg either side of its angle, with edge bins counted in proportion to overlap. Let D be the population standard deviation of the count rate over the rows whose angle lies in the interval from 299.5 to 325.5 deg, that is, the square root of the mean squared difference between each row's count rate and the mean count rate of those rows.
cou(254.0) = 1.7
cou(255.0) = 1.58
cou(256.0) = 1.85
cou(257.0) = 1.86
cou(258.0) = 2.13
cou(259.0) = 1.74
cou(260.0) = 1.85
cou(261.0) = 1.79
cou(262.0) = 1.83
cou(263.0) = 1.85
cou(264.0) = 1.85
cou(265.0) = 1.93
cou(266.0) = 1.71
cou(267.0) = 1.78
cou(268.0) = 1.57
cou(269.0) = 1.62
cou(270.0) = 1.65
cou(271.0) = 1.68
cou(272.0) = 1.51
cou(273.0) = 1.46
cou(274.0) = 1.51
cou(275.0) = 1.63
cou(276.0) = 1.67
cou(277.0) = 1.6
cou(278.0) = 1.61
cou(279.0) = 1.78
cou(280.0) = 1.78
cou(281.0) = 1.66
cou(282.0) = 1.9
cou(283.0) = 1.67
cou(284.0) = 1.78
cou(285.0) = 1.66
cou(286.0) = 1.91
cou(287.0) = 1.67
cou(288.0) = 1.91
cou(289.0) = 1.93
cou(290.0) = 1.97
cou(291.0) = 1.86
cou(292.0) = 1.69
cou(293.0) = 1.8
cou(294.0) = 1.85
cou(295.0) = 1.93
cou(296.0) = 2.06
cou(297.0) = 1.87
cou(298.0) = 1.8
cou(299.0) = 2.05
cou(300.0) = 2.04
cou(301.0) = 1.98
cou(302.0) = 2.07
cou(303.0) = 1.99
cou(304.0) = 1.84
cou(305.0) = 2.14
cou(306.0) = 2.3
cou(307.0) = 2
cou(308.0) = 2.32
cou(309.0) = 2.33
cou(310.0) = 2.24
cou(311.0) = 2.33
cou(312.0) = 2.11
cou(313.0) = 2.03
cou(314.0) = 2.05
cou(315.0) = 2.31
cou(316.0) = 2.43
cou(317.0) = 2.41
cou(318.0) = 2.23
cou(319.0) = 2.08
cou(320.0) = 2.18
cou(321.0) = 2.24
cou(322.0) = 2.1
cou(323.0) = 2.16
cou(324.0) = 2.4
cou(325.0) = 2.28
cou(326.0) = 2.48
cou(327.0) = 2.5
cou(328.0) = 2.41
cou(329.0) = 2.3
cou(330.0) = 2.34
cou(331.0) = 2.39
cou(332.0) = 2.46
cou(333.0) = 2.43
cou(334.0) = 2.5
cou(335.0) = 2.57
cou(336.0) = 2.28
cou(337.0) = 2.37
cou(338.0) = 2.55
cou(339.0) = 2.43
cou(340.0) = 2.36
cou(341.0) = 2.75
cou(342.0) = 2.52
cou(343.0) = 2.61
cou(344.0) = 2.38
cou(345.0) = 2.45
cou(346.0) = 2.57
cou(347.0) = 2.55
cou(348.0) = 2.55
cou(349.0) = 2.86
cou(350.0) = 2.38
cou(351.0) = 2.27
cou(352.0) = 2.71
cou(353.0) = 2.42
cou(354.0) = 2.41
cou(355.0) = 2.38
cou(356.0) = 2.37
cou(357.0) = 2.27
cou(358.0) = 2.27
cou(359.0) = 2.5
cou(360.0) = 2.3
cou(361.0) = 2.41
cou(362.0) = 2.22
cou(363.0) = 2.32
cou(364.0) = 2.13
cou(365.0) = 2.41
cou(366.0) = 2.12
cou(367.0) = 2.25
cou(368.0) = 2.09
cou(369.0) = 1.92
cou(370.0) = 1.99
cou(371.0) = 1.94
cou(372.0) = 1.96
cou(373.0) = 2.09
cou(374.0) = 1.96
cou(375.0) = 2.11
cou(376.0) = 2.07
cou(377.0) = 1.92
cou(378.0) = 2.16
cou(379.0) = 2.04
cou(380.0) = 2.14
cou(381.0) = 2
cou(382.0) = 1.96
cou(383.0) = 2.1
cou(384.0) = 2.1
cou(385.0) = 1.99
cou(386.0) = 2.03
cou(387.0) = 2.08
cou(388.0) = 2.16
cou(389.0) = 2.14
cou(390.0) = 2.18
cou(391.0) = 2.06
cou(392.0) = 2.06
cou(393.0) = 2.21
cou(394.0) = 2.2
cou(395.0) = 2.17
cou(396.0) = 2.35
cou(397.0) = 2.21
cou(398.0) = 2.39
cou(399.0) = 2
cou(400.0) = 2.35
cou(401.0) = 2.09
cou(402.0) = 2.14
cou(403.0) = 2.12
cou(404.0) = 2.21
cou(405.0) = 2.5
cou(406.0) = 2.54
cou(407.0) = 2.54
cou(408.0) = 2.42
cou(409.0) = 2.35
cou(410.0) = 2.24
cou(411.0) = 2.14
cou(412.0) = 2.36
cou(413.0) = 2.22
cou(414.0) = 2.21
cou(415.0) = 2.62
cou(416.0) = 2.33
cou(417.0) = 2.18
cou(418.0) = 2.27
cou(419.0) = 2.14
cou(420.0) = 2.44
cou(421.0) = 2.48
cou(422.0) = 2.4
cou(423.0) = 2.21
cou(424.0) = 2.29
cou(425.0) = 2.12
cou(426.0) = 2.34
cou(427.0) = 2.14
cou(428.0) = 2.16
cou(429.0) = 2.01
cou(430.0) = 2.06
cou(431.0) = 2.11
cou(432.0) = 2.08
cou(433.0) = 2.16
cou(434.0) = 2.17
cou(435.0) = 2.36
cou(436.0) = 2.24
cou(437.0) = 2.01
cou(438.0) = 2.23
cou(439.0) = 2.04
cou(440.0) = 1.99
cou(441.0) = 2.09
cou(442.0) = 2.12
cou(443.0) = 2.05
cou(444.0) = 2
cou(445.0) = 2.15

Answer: 0.152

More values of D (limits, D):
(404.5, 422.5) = 0.144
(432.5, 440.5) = 0.121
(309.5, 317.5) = 0.148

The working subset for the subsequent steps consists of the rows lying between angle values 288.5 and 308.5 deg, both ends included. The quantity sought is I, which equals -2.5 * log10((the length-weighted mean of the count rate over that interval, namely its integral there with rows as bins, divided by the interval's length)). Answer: -0.74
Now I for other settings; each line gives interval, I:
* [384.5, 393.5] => -0.81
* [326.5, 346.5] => -0.98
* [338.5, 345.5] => -0.99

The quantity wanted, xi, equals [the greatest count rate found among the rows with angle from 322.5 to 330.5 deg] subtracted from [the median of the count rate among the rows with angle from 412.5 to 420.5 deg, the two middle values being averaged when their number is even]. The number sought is -0.3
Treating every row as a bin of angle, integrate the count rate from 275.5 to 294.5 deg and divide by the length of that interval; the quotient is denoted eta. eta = 1.77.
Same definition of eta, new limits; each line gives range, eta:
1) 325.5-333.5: 2.41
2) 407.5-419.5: 2.29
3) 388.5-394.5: 2.14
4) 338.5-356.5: 2.50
